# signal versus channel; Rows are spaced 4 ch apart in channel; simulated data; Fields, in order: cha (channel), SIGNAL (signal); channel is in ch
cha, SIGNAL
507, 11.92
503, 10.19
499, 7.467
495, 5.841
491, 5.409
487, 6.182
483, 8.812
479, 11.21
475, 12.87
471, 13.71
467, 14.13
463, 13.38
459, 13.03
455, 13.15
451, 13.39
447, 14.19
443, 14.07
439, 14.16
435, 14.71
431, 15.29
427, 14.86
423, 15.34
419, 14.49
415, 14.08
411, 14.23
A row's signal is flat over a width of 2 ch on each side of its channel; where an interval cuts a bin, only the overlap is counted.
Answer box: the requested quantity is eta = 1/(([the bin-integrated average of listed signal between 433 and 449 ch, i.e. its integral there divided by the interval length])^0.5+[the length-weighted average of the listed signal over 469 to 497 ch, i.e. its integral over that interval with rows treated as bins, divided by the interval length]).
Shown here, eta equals 0.077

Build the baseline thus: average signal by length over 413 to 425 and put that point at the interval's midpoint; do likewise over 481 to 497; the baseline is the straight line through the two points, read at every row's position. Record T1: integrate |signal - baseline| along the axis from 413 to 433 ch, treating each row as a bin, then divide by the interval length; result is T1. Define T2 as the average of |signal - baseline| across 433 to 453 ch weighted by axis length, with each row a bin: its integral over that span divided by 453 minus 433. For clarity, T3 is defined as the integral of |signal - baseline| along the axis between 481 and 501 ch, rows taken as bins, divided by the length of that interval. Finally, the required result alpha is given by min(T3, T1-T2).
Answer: -1.1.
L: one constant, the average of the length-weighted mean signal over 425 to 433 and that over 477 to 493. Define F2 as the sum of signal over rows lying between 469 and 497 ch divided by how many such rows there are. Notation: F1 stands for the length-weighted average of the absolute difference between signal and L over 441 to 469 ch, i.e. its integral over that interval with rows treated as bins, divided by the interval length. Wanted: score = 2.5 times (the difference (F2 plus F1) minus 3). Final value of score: 21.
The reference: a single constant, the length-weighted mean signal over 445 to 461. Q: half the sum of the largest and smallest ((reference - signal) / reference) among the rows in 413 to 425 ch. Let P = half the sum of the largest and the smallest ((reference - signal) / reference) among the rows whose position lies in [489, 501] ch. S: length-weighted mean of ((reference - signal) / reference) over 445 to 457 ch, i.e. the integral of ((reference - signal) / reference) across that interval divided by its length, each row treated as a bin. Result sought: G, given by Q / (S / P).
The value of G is 4.84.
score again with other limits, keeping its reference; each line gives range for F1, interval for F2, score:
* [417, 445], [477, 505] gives 20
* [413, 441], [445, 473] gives 34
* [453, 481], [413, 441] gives 33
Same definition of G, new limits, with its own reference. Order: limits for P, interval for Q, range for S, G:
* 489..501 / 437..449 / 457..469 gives 4.90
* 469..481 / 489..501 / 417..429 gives -0.35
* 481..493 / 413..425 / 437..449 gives 0.85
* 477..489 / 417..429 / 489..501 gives -0.07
